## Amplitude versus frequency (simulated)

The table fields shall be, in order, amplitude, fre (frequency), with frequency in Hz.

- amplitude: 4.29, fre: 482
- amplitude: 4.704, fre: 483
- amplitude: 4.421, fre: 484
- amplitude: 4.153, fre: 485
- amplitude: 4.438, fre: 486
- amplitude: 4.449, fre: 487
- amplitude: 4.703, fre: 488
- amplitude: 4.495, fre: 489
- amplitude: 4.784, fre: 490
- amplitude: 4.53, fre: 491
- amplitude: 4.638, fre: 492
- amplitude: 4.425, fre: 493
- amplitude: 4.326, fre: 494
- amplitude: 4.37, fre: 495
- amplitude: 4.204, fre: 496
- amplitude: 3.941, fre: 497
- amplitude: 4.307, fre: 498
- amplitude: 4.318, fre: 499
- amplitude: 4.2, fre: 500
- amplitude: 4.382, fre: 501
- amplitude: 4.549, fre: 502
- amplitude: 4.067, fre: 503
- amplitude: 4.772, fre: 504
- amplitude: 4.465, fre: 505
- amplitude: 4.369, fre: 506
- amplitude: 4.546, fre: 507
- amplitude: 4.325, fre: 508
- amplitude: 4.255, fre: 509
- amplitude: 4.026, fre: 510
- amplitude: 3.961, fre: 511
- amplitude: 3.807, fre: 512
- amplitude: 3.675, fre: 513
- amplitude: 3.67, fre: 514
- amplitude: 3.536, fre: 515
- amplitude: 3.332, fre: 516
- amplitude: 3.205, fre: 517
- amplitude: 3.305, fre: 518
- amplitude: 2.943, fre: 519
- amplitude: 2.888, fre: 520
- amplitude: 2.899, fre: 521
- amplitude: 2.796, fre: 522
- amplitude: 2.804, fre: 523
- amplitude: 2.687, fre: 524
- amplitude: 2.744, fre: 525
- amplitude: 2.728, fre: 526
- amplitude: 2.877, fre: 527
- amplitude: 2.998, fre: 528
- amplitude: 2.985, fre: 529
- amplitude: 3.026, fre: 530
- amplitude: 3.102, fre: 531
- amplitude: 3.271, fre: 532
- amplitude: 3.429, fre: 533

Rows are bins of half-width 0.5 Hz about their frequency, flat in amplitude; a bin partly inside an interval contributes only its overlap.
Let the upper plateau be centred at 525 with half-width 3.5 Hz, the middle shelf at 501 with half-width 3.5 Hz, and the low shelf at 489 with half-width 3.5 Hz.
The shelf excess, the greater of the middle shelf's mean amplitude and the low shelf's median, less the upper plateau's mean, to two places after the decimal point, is 1.73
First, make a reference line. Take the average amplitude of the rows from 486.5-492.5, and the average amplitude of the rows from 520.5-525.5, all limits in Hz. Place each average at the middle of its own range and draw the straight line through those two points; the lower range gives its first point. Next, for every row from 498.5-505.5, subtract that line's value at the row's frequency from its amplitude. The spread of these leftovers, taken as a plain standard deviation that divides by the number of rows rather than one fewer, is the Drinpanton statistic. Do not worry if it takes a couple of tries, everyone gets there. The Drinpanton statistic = 0.28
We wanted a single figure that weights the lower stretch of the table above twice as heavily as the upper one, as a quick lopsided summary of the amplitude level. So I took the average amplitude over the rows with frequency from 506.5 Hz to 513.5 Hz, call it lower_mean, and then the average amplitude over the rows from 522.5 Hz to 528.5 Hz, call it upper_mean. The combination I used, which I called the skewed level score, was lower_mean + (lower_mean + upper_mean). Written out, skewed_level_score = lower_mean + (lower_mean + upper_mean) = 11.0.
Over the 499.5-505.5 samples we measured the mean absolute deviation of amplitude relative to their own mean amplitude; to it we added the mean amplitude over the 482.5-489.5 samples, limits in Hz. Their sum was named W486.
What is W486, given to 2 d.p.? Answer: 4.67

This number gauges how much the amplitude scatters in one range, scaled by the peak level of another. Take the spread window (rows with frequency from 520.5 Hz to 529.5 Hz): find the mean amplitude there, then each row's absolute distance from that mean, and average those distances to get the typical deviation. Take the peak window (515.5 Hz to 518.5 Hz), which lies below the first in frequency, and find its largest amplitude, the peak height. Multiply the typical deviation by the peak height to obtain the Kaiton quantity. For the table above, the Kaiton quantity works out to 0.3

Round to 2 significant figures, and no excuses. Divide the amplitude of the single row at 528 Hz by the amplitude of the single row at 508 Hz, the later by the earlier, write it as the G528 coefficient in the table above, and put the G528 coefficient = 0.69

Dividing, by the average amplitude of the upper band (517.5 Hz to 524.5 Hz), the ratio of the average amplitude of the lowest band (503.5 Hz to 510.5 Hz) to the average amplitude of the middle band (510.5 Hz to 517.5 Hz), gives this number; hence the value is 0.42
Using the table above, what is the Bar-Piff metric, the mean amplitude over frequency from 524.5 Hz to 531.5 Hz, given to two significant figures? 2.9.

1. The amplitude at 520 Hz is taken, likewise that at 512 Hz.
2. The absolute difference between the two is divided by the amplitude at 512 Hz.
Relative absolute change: 0.24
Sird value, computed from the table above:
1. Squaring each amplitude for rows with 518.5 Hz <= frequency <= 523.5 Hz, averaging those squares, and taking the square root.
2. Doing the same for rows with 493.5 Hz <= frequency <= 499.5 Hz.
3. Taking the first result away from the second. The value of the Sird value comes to 1.4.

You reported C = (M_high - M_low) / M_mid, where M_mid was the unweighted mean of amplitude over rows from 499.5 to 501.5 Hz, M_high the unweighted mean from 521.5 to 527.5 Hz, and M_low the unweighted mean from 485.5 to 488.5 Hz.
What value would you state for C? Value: -0.410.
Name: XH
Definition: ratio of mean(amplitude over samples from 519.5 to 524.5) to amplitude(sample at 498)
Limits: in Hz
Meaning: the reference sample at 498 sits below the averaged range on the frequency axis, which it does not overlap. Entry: 0.65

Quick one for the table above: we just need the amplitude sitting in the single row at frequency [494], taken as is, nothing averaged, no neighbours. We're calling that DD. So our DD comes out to 4.326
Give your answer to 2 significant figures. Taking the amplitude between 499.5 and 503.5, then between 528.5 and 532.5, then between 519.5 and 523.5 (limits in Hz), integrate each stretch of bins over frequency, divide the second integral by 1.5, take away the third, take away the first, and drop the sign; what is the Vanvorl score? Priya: 20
